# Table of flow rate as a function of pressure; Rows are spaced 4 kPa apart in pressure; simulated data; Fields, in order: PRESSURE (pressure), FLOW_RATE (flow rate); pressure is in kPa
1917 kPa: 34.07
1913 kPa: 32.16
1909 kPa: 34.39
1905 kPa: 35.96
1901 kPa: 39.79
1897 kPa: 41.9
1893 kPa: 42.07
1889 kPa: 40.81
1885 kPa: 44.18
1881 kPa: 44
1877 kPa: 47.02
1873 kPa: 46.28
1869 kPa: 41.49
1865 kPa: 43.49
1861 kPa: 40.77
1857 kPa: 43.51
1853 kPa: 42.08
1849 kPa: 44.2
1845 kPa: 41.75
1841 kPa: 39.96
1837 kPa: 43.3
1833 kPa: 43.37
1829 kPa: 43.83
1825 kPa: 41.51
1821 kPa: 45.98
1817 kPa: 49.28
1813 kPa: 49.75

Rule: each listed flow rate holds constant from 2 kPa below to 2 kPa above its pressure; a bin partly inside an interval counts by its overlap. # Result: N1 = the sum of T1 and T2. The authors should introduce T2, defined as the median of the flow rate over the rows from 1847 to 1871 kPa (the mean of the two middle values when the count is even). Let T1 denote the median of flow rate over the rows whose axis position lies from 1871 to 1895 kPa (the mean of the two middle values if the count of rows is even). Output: 86.9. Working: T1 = 44.1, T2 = 42.8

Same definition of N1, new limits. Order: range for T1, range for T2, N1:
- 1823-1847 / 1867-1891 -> 86.6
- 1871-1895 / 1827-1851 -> 87.4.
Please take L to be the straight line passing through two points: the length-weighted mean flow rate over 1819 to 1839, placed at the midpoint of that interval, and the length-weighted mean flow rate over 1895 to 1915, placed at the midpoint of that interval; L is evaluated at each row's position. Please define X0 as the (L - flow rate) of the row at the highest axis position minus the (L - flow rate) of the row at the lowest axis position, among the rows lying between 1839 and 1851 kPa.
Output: -5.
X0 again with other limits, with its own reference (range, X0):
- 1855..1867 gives -1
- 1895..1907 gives 5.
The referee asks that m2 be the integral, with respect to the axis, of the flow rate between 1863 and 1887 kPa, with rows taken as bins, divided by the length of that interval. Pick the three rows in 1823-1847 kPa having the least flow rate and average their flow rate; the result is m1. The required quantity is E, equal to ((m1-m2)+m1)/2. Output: 18.9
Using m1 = 41.1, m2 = 44.4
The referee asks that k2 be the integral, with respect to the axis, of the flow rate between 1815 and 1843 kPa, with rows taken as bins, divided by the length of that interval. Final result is 43.9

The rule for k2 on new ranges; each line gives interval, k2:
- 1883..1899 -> 42.2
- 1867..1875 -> 43.9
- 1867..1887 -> 44.6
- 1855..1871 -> 42.3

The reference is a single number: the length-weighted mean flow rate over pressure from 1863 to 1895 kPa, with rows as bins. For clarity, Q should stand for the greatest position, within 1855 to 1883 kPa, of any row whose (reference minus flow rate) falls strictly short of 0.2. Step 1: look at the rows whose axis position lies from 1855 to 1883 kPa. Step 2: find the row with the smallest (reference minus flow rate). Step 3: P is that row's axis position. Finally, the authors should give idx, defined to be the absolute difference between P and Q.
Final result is 4 kPa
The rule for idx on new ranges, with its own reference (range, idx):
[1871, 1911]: 8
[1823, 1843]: 0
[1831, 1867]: 16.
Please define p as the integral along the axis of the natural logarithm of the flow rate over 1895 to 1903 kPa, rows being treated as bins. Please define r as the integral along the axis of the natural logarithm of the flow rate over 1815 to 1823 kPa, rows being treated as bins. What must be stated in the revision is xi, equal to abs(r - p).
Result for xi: 1.2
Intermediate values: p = 29.68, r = 30.9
